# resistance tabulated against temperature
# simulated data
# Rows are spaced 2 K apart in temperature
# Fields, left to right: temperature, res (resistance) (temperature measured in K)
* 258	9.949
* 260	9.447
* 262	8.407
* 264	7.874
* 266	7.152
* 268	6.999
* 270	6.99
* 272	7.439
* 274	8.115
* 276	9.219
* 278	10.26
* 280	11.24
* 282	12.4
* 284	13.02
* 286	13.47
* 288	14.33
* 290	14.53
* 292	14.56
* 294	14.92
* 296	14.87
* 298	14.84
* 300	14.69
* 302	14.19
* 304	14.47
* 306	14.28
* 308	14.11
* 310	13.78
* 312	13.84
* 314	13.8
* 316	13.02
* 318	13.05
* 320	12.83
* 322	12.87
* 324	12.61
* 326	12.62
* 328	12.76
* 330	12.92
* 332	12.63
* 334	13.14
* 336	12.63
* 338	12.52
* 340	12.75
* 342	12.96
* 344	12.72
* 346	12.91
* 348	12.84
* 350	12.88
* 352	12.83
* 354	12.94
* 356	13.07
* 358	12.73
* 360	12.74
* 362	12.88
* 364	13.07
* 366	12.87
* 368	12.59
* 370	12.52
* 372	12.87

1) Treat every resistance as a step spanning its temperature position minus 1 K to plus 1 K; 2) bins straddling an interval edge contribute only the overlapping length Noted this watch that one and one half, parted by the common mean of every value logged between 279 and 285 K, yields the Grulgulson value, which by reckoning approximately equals 0.123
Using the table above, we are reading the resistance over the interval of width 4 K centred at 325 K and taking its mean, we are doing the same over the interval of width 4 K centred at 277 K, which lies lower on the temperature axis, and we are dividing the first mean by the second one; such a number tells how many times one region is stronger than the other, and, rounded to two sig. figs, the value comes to 1.3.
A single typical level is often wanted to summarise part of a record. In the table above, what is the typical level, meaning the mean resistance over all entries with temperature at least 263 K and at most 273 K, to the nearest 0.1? 7.3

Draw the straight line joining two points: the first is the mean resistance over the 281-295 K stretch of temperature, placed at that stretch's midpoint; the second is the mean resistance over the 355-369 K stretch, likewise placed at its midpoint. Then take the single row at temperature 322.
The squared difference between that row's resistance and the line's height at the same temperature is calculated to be 0.29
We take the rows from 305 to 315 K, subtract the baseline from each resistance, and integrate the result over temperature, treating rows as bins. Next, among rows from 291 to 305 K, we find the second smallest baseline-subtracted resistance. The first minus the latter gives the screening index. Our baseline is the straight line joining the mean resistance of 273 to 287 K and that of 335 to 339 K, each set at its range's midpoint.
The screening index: 18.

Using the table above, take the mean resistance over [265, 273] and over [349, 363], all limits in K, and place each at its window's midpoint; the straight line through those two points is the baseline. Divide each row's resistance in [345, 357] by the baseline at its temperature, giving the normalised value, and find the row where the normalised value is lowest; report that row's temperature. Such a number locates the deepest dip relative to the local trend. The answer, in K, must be 356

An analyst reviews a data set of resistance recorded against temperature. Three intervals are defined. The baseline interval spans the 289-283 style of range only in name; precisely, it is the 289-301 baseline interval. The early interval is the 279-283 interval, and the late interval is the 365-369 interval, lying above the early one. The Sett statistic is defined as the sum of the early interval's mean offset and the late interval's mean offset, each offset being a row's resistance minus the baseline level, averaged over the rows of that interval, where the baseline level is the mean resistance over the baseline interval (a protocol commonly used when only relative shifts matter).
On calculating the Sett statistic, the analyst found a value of -5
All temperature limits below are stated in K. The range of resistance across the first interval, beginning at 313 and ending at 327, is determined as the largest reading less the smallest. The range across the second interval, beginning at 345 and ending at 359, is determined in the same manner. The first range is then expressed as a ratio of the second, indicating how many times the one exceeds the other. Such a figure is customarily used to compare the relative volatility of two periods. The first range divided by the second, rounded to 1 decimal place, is 3.5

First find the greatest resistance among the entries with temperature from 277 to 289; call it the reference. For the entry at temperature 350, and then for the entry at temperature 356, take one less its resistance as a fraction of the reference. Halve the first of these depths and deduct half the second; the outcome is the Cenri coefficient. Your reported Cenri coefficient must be 0.007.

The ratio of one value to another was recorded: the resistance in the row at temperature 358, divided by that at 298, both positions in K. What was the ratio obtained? 0.86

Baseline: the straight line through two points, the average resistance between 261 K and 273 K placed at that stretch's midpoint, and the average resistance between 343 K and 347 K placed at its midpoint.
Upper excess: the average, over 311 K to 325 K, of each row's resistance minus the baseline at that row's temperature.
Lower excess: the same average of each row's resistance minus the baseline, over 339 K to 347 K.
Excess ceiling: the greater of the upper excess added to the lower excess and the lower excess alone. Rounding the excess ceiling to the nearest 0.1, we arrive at 2.3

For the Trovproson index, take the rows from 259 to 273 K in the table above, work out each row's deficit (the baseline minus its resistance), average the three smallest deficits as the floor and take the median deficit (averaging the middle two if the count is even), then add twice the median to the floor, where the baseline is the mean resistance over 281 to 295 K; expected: 18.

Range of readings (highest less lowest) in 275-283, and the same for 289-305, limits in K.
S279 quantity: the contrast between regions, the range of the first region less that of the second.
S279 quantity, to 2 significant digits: 2.5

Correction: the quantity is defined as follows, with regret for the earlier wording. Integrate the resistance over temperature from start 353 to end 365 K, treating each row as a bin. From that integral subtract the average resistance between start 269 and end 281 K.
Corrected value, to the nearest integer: 146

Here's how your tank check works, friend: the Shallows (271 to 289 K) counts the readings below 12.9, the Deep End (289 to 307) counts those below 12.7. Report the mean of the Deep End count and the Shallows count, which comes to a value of 3.0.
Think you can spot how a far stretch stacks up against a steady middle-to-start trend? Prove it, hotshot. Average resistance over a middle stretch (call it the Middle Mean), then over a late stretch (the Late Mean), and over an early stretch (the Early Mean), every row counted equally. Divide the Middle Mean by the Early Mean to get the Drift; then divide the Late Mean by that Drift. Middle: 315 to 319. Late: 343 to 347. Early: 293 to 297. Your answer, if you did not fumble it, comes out 14.6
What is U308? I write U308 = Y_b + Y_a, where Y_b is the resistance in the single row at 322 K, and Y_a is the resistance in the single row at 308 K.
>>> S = 27.0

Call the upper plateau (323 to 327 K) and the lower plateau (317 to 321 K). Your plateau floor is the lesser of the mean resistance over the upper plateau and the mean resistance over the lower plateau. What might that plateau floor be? 12.6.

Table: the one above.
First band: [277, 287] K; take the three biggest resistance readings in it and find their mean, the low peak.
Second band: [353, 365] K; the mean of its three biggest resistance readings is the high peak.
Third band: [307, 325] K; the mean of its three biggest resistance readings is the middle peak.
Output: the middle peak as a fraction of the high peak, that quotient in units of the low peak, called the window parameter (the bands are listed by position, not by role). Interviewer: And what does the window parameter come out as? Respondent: 0.082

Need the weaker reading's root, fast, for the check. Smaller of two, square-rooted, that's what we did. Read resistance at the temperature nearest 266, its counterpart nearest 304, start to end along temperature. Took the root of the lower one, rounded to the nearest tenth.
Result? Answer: 2.7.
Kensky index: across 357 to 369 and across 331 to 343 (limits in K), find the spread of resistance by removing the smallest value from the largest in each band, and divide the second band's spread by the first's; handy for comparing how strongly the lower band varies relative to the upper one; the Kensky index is 1.3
